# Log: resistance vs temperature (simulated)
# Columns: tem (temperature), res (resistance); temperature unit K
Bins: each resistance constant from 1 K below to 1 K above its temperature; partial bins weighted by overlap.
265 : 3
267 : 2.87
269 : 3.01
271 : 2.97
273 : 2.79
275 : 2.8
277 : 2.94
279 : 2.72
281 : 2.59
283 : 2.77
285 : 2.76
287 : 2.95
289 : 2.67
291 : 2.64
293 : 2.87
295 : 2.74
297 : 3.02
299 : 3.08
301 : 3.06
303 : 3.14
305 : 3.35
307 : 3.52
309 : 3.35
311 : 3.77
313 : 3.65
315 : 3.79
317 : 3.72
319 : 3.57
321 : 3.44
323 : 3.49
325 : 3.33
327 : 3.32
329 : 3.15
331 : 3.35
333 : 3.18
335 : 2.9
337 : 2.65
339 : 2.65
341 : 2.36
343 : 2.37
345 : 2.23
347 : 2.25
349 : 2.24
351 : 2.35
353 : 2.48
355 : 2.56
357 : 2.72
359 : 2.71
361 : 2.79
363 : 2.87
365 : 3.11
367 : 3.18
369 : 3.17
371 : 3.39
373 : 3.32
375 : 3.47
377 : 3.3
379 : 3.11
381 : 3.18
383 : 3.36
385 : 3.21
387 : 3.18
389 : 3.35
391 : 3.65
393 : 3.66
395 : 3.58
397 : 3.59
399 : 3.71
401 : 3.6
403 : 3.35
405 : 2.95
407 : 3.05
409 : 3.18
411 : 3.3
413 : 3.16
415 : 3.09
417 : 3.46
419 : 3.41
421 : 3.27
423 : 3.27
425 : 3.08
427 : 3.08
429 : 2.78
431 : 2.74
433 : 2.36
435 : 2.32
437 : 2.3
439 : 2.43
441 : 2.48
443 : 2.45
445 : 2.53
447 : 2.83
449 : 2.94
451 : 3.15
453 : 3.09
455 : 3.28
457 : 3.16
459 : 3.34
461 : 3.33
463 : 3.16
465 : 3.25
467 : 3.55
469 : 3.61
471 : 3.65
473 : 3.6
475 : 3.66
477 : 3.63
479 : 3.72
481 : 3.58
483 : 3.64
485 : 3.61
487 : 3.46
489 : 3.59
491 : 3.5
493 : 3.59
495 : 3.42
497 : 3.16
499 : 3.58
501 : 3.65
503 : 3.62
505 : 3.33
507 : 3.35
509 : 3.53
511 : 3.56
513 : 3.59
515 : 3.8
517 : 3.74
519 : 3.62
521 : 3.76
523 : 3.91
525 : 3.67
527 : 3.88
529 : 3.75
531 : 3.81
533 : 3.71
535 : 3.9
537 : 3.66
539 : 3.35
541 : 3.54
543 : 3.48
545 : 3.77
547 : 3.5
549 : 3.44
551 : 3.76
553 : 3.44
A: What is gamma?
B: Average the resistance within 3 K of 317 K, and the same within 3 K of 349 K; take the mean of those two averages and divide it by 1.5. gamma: 1.99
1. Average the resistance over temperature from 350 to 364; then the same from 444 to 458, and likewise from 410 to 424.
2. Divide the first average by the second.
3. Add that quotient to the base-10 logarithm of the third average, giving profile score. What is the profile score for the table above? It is 1.40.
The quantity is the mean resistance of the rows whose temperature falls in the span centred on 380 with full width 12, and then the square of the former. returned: 10.7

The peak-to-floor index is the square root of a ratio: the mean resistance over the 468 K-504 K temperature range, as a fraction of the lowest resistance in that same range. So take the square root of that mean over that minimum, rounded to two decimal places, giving 1.06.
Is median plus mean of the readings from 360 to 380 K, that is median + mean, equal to 6.35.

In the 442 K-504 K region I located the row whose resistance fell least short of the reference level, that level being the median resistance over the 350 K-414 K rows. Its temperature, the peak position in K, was 479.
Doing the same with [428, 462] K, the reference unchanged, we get 459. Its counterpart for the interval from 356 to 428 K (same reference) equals 399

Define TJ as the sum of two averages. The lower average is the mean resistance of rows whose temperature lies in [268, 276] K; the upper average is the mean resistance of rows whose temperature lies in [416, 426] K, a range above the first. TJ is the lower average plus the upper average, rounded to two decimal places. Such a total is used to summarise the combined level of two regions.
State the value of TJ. 6.19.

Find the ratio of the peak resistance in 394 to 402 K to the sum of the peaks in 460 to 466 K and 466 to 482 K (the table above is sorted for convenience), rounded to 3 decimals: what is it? 0.526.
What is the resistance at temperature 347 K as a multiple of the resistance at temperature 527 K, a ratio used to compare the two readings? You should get 0.58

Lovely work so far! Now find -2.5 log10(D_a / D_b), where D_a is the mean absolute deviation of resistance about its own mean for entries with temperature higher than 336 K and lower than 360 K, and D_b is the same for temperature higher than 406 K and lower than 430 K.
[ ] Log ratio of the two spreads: -0.19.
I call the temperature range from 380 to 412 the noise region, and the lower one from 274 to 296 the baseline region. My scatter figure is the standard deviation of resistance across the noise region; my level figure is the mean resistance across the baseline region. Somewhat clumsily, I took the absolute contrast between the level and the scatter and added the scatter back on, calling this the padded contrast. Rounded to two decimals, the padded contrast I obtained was 2.77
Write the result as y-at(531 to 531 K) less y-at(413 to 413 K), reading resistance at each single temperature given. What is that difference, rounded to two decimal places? 0.65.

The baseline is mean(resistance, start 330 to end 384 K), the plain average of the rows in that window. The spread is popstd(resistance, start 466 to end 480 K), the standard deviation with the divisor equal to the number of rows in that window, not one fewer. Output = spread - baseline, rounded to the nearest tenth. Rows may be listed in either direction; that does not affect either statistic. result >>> -2.8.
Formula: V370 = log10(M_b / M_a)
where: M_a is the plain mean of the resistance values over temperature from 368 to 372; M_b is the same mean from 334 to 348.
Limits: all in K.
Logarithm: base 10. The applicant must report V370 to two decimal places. -0.12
